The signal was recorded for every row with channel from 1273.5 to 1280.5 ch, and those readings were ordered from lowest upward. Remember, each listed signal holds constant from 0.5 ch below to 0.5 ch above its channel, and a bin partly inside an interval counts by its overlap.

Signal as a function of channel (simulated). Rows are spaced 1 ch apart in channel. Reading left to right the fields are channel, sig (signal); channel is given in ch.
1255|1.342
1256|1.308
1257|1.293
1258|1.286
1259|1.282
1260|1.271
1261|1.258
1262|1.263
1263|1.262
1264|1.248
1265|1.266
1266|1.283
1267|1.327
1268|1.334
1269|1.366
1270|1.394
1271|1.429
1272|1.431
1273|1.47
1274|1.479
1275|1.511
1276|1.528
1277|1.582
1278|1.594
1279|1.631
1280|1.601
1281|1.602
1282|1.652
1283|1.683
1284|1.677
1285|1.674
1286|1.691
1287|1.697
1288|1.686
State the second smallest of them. 1.511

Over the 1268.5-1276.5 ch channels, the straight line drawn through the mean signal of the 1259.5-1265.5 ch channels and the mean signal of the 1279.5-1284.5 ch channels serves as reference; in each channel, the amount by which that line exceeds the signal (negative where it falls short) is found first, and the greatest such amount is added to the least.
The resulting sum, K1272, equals 0.018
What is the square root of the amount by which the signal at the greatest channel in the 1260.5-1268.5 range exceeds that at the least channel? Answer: 0.28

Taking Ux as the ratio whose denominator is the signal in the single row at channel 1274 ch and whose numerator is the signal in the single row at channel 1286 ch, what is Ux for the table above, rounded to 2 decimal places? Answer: 1.14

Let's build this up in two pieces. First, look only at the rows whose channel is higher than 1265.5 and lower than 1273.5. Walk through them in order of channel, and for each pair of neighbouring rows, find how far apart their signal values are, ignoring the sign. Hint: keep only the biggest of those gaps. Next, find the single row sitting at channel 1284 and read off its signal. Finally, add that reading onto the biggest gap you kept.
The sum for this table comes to 1.72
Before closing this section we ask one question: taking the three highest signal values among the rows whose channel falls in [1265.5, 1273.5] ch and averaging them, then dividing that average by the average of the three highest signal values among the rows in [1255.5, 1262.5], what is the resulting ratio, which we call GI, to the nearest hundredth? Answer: 1.11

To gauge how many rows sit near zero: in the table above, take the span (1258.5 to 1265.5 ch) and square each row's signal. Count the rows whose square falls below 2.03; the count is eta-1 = 7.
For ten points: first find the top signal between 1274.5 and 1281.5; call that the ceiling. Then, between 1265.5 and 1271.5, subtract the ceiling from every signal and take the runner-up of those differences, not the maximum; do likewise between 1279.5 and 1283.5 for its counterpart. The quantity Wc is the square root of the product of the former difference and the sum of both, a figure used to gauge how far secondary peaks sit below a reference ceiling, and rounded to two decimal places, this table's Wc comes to 0.23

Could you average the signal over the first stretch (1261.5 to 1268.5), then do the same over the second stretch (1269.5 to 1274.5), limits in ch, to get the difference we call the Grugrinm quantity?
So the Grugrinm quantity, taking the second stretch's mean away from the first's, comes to -0.16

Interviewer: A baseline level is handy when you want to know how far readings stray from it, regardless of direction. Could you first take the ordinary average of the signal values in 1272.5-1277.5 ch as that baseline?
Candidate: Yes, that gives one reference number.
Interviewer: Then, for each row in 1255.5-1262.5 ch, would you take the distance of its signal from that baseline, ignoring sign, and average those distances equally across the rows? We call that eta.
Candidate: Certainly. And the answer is 0.234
